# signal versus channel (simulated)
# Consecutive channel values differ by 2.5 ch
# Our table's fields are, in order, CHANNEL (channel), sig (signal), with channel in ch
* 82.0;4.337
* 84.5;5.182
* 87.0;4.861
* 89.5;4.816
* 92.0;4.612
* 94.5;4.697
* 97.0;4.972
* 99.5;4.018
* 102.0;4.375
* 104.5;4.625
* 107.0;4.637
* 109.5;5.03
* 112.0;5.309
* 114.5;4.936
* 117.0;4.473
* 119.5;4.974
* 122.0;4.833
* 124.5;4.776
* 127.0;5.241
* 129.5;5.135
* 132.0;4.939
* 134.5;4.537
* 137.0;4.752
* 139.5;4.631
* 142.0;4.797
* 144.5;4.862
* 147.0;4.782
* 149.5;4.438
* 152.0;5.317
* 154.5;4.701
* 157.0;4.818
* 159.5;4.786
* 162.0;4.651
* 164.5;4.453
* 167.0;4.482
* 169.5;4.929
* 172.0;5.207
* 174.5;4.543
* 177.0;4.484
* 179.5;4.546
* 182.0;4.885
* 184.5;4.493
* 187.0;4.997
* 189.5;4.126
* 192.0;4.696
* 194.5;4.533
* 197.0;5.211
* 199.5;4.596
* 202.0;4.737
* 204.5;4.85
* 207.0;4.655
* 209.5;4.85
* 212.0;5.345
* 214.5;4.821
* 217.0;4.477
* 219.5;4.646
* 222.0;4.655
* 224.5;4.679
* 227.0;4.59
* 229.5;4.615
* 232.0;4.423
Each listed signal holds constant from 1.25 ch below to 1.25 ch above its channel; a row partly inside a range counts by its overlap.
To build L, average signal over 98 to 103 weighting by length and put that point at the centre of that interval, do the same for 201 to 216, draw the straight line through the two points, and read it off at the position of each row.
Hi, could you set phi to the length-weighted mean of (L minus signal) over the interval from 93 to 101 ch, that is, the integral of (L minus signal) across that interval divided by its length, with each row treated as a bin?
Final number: -0.4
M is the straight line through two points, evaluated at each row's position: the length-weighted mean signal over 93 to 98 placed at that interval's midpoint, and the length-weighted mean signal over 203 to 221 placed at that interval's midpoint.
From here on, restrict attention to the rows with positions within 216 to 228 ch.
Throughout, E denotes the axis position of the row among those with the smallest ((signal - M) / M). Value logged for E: 217.0 ch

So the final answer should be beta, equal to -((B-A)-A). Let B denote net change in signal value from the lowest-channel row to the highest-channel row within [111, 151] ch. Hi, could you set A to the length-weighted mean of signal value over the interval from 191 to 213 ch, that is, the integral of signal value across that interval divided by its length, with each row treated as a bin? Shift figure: 10.5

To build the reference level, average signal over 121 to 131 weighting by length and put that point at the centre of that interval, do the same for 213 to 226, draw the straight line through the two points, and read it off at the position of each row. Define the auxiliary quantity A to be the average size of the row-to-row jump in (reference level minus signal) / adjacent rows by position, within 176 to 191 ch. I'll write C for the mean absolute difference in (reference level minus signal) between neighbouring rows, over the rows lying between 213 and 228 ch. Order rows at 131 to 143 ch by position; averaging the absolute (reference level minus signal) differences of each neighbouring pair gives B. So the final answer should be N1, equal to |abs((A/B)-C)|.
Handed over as 1.8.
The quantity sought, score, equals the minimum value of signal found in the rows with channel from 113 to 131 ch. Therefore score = 4.473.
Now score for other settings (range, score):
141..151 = 4.438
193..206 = 4.533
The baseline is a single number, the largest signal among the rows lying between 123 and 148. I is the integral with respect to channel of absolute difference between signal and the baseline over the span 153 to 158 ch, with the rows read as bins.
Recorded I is 2.3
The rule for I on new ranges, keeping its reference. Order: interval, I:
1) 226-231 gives 3.2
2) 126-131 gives 0.3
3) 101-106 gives 3.6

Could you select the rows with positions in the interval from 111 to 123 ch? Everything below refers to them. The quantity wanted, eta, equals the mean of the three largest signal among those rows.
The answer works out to 5.07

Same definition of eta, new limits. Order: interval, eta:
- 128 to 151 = 4.98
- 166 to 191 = 5.04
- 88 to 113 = 5.10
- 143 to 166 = 5.00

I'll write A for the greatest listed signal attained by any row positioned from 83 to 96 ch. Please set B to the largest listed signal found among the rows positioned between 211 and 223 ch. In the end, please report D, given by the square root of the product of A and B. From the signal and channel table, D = 5.26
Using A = 5.182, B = 5.345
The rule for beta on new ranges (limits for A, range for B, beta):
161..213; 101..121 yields 8.8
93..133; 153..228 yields 9.7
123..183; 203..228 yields 9.8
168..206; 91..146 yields 9.2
